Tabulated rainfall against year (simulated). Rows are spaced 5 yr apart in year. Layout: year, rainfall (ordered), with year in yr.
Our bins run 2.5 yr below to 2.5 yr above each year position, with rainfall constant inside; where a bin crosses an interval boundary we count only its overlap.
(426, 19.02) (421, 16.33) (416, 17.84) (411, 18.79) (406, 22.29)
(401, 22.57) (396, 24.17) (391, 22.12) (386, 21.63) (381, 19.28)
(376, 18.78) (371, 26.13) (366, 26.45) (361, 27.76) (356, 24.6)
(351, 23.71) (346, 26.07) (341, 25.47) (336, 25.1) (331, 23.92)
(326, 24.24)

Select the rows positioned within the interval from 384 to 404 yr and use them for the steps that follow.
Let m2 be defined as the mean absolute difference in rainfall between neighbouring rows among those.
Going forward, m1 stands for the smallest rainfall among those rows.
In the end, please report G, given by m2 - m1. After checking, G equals -20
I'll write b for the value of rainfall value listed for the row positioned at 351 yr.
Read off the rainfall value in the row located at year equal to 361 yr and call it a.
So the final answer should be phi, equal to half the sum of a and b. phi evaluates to 25.7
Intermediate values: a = 27.76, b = 23.71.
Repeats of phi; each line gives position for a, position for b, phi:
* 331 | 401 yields 23.2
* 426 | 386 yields 20.3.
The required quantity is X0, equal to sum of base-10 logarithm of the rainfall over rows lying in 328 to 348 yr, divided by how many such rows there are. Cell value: 1.40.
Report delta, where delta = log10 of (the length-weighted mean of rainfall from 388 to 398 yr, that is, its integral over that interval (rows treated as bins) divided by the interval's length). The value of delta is 1.36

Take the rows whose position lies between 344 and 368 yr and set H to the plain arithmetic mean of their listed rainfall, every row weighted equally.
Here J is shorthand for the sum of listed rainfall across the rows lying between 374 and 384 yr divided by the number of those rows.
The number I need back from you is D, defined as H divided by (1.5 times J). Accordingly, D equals 0.90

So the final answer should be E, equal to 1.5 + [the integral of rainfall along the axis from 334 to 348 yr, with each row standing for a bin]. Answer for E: 359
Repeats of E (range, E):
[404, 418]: 276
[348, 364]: 408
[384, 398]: 318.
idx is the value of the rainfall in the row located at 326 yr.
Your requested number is 24.24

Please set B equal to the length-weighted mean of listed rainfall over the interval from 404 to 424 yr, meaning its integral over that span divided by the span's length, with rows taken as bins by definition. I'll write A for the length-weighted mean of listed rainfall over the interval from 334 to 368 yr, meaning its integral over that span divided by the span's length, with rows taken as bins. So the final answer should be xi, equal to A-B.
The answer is 7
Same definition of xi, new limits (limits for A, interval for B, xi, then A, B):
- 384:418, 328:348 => -4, 21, 25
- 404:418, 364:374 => -6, 20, 26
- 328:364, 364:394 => 3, 25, 22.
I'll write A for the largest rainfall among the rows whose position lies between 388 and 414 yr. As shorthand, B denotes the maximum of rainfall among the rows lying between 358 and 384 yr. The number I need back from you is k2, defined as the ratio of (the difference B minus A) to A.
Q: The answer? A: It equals 0.15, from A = 24.17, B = 27.76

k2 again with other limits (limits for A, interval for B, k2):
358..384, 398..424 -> -0.19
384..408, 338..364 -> 0.15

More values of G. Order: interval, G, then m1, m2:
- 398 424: -15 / 16.33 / 1.6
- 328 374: -22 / 23.71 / 1.3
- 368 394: -16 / 18.78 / 2.7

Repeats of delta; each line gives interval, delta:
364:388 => 1.35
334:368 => 1.41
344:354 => 1.39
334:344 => 1.40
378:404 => 1.34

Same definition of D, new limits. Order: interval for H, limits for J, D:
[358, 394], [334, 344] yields 0.61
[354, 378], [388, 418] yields 0.77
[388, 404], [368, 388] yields 0.71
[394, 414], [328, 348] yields 0.58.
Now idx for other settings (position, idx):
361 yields 27.76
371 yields 26.13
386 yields 21.63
